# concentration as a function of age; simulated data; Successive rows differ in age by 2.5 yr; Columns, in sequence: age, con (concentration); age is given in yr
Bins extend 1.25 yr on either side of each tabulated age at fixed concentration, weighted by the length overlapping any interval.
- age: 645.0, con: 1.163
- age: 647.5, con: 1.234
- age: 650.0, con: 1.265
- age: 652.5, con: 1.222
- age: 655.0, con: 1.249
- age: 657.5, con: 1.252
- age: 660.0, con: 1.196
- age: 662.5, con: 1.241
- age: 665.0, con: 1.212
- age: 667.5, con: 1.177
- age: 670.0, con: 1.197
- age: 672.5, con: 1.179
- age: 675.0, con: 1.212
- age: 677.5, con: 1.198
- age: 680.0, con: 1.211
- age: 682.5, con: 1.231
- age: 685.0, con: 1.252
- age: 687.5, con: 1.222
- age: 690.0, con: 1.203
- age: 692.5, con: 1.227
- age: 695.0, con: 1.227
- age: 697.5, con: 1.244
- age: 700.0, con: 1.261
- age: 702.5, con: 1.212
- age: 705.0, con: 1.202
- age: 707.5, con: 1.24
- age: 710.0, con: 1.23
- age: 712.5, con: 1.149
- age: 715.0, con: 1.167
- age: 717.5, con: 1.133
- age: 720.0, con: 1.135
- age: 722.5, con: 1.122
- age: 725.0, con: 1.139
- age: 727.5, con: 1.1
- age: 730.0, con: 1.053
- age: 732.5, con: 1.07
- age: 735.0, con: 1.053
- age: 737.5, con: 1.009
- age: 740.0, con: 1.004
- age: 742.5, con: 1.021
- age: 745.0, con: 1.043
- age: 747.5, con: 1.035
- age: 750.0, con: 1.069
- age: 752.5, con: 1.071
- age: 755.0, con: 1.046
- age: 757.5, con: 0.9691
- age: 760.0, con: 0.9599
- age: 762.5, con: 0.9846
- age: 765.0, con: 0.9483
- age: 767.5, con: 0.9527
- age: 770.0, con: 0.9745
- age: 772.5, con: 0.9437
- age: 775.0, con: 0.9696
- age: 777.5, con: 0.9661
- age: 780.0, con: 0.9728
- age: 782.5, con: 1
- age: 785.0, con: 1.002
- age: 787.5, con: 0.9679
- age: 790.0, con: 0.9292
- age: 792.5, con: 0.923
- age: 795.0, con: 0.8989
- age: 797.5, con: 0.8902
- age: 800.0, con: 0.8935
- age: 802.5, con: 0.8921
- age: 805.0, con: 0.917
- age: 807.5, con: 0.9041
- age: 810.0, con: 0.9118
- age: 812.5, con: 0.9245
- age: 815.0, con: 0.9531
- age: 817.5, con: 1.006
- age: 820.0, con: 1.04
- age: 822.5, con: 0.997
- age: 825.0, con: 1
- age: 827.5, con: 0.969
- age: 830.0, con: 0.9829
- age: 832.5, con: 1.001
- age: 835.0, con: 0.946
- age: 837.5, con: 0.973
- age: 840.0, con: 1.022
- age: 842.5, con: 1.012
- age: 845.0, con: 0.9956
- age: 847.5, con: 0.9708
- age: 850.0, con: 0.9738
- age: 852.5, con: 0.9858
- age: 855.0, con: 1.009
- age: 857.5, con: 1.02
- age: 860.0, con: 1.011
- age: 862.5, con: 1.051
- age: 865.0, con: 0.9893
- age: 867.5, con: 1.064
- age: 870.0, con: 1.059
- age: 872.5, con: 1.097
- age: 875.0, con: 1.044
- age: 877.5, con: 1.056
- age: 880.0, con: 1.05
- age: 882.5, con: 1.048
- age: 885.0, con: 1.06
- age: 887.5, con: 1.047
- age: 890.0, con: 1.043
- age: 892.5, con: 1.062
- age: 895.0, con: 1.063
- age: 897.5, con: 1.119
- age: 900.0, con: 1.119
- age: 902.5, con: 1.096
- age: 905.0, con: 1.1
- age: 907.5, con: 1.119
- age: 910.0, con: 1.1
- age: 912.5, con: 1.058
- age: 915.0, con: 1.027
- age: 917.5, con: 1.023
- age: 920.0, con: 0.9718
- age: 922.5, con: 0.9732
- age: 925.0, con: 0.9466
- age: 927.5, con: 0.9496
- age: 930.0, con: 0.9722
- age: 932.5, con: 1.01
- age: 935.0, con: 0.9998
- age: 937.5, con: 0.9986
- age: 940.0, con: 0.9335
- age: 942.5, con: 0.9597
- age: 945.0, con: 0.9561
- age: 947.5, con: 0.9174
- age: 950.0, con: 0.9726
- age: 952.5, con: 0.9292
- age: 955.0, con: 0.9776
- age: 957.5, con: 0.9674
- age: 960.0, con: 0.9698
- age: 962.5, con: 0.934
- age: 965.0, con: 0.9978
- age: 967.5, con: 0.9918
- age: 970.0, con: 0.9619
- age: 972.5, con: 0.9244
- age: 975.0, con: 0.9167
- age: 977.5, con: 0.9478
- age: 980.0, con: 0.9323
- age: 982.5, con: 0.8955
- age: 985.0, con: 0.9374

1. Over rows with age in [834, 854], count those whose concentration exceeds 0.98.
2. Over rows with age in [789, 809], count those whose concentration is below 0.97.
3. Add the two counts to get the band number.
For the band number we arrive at 12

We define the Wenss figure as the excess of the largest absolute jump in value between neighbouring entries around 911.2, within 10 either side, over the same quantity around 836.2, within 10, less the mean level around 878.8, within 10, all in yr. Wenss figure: -1.06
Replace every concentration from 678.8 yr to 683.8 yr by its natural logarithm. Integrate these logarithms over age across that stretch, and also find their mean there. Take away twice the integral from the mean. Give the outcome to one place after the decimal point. -1.8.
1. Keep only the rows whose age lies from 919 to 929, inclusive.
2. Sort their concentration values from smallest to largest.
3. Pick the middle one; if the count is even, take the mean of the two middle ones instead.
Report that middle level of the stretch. 0.96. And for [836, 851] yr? 0.98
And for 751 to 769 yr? 0.97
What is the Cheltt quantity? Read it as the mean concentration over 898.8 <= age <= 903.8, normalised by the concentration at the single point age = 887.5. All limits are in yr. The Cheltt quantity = 1.06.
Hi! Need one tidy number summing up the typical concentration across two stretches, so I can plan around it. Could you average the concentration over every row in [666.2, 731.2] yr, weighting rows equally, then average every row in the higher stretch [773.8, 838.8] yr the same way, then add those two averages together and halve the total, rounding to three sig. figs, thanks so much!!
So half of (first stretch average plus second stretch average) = 1.07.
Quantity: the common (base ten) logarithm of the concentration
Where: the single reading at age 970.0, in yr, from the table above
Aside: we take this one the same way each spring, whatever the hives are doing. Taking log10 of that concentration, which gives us -0.017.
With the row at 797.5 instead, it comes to -0.051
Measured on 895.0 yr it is 0.027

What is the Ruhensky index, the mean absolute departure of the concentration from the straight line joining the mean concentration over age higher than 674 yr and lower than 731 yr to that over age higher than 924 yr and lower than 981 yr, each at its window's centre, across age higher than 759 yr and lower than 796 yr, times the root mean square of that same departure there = 0.026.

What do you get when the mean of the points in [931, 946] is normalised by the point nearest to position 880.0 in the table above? 0.93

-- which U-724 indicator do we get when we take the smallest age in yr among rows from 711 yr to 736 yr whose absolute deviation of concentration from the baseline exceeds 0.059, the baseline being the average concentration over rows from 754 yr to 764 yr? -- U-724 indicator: 712.5 yr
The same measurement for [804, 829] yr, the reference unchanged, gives 805.0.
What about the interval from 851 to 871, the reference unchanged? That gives 862.5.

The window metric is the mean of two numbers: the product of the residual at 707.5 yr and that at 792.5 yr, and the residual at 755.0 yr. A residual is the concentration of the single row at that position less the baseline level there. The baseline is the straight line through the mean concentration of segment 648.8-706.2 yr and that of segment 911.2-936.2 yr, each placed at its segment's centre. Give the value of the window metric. -0.056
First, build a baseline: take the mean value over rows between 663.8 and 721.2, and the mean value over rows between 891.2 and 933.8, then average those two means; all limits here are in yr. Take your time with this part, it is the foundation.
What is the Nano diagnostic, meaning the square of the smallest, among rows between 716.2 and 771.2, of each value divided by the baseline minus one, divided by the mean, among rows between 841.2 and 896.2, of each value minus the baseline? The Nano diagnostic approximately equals -0.27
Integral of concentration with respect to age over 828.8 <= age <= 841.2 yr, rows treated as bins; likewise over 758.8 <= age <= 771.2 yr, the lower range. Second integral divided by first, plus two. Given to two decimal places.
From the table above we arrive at 2.98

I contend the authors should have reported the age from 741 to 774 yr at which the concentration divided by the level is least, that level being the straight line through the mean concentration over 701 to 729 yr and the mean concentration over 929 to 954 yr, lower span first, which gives 765.0 yr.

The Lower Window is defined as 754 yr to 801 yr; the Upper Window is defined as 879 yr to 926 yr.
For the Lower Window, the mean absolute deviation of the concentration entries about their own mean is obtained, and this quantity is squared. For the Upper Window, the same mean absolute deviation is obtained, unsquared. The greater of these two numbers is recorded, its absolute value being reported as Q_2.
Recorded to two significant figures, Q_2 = 0.037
